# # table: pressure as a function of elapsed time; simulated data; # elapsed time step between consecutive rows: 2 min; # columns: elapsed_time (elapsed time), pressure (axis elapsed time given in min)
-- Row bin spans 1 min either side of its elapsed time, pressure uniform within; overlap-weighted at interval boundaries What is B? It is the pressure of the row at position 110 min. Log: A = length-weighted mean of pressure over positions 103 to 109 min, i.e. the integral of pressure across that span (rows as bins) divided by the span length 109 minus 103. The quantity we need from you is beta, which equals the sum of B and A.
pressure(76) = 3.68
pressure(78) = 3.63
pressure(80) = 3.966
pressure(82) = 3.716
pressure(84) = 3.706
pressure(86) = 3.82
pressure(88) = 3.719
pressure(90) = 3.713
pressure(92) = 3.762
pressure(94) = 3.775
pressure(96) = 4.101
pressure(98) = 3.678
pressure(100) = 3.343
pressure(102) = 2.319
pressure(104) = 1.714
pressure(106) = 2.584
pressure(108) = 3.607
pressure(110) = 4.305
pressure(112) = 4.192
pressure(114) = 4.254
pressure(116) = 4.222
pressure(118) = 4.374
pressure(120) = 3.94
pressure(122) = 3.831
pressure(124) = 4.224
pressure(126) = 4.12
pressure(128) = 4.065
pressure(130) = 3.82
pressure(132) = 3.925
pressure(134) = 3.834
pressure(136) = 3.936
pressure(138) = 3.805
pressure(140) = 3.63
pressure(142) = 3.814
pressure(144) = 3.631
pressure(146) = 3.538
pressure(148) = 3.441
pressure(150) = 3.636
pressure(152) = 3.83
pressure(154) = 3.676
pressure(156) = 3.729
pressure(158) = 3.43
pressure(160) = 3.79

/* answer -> 6.94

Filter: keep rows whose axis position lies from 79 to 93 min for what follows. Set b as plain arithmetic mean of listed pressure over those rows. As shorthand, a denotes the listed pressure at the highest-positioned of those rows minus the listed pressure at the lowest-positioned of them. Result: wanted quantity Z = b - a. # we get 4.0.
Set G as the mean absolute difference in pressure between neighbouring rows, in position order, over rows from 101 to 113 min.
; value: 0.66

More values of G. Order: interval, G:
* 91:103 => 0.42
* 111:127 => 0.18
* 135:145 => 0.17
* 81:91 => 0.06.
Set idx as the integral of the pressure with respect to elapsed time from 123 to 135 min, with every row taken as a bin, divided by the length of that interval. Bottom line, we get 4.00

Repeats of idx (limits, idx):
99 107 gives 2.49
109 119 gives 4.27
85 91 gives 3.75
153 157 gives 3.70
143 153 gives 3.62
